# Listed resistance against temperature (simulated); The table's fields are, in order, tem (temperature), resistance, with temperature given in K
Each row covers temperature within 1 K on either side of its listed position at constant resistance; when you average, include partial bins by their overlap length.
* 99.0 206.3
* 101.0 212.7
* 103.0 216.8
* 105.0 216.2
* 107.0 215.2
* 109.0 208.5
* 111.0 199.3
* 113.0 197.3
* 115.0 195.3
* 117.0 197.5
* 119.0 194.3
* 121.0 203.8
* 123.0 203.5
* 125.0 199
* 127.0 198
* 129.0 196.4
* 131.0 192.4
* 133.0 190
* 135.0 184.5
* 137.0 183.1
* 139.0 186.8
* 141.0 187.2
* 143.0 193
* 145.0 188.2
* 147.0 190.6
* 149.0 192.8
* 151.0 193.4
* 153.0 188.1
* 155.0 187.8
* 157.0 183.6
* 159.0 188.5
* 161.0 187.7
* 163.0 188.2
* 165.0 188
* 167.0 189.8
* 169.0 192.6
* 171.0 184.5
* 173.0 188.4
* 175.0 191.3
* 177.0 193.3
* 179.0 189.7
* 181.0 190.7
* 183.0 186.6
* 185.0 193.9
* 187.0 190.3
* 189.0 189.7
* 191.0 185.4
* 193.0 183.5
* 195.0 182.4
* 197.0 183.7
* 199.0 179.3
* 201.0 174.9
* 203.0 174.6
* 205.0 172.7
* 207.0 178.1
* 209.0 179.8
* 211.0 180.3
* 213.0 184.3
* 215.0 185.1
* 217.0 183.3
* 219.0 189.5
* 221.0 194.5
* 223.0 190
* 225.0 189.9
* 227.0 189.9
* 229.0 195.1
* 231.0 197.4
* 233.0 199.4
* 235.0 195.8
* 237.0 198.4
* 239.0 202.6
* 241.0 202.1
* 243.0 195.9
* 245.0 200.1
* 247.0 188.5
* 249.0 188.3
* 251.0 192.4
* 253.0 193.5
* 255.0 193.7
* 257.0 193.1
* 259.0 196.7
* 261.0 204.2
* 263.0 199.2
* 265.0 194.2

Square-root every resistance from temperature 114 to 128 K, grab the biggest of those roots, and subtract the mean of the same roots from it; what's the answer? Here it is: 0.18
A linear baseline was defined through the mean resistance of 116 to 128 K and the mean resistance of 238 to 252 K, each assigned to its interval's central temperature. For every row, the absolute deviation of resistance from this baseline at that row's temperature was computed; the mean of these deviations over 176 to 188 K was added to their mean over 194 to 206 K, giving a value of 26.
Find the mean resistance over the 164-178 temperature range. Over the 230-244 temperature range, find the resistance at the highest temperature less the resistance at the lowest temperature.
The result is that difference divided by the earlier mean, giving -0.008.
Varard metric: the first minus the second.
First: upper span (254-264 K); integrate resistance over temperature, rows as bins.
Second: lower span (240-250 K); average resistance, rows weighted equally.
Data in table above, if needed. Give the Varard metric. 1779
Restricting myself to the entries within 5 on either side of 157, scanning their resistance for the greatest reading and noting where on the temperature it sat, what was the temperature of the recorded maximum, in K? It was 159.0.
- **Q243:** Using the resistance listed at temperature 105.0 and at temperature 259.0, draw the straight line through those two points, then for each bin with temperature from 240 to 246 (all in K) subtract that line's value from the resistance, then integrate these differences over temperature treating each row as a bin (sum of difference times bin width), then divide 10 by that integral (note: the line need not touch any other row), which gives 2.6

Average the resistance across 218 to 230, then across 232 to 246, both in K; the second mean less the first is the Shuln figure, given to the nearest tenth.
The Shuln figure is 7.7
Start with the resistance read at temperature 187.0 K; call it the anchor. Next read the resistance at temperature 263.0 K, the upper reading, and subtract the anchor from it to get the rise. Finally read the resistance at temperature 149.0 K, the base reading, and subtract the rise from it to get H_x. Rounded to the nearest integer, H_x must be 184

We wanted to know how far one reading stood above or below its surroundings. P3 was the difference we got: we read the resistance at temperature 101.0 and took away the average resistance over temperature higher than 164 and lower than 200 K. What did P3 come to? 25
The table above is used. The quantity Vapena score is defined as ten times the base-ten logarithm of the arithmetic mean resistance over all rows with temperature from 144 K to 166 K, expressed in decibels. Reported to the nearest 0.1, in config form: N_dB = 22.8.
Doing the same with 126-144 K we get 22.8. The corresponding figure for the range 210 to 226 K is 22.7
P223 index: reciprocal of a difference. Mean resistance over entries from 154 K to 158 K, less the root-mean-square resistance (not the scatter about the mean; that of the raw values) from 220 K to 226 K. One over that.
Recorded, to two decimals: -0.17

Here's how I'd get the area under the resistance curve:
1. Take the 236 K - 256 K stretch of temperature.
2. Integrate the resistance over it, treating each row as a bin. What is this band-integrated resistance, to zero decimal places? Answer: 3911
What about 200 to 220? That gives 3605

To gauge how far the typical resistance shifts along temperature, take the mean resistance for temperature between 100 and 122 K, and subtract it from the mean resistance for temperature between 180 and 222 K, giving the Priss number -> -21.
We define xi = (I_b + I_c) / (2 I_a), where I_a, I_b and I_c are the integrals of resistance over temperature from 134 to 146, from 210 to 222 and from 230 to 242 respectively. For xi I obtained 1.03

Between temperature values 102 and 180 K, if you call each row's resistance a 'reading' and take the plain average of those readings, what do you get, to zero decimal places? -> 194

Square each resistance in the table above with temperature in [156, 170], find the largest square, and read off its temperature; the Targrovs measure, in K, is 169.0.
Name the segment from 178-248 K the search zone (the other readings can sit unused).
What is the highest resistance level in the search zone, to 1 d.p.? 202.6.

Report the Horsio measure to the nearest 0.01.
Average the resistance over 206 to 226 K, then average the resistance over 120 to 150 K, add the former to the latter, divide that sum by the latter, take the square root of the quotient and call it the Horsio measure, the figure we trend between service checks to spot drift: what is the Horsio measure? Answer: 1.40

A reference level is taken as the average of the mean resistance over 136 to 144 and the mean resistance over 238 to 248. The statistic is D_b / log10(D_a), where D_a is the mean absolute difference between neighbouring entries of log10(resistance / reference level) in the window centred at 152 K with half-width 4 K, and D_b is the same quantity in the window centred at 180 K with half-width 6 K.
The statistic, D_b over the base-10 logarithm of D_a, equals -0.0035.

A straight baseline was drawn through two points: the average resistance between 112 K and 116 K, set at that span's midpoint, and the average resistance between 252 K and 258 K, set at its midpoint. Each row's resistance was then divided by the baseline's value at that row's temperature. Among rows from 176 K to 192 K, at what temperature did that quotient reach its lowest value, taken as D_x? 191.0 K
